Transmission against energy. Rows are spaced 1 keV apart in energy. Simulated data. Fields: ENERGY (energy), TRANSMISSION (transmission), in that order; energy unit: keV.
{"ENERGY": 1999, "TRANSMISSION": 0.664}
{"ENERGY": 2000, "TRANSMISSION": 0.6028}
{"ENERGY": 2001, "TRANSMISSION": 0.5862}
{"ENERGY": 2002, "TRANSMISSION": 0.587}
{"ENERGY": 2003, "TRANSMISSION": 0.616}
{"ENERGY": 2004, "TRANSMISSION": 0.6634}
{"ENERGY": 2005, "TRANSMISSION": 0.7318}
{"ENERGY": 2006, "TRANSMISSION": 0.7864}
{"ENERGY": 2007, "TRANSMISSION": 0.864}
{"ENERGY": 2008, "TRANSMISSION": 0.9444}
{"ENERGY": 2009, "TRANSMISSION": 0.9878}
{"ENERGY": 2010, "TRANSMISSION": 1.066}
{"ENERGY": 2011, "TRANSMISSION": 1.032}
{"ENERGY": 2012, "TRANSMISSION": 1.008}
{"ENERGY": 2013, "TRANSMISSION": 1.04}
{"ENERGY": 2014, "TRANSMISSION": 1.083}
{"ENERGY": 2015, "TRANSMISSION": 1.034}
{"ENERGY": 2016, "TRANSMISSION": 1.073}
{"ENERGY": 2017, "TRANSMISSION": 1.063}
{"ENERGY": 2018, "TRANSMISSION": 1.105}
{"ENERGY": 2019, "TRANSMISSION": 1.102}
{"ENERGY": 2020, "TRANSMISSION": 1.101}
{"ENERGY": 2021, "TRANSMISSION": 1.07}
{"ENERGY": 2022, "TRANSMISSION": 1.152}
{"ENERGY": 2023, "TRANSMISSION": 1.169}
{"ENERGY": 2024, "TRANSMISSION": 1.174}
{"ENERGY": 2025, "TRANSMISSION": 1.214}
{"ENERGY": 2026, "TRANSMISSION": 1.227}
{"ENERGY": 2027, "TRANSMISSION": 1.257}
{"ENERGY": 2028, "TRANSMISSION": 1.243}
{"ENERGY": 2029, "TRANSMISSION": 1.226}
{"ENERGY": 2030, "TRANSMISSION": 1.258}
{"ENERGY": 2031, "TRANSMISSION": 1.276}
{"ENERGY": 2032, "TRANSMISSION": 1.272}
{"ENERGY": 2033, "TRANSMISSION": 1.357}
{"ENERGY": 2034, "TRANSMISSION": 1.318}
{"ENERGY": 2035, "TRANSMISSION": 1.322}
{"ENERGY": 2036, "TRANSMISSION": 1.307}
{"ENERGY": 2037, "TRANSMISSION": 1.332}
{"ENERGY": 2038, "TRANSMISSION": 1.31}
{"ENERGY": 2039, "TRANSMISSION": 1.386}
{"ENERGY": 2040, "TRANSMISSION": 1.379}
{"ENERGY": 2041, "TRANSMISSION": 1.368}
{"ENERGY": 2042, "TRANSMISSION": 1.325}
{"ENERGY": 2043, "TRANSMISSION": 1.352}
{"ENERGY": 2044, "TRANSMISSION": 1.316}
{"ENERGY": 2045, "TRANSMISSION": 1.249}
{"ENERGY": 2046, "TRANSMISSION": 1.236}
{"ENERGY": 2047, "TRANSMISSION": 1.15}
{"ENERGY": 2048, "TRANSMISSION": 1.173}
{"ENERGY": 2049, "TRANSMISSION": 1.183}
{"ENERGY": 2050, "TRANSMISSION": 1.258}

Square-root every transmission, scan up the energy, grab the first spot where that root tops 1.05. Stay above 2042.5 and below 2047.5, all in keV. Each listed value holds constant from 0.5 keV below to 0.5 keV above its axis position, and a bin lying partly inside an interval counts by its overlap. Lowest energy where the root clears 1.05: 2043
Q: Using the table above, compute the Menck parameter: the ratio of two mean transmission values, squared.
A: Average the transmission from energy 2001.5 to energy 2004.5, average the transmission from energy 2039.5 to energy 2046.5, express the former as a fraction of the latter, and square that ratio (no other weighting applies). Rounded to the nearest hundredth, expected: 0.22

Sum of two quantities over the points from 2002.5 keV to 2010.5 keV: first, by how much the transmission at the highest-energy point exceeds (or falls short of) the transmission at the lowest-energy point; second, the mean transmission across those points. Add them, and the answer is 1.28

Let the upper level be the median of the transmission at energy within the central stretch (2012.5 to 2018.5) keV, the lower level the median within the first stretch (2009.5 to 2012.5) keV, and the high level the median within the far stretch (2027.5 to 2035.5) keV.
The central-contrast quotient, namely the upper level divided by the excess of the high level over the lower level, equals 4.4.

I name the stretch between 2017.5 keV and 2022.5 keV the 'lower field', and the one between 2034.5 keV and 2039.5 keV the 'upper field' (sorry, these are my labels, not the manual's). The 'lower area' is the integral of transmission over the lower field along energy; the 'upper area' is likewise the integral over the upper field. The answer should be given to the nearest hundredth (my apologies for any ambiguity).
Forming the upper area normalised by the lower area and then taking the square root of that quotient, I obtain 1.10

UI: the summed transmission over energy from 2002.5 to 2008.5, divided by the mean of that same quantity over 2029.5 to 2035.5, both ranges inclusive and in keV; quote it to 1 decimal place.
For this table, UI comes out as 3.5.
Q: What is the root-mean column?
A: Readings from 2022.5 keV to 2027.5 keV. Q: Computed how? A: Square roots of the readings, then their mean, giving 1.10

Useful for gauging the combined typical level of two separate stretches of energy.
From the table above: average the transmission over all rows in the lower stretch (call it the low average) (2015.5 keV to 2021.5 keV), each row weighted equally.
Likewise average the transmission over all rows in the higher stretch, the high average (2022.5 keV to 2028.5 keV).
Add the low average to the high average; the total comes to 2.30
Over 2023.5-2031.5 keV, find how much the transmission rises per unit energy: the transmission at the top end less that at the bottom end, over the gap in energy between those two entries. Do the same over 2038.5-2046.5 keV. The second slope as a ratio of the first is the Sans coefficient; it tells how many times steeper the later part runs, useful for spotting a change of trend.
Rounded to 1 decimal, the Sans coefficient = -1.5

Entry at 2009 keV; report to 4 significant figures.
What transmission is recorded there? 0.9878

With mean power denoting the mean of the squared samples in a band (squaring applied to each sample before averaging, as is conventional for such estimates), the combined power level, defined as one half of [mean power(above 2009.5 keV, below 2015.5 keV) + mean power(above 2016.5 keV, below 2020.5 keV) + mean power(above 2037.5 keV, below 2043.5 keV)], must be 2.06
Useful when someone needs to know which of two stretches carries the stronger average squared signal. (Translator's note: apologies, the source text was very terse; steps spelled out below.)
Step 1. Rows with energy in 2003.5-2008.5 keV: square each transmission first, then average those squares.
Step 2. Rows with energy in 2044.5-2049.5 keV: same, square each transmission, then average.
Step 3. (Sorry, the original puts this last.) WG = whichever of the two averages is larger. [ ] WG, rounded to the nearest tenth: 1.4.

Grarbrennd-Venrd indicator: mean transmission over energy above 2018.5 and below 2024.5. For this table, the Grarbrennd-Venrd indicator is 1.1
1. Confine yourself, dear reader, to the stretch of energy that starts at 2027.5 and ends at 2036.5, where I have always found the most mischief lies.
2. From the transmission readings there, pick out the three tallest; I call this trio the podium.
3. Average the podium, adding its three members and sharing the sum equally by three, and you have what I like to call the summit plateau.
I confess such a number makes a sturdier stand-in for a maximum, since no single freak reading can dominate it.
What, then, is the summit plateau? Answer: 1.33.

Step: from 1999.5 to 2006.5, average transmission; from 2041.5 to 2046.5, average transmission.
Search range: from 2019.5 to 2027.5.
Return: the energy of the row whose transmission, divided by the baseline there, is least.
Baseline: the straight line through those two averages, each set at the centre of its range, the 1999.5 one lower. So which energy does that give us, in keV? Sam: 2021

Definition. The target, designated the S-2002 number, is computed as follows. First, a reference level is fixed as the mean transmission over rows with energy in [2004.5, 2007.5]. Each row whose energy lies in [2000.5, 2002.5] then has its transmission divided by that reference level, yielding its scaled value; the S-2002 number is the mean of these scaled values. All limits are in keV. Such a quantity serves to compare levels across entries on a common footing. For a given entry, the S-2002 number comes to 0.74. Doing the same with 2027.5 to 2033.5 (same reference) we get 1.60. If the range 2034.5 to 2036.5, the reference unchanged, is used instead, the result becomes 1.66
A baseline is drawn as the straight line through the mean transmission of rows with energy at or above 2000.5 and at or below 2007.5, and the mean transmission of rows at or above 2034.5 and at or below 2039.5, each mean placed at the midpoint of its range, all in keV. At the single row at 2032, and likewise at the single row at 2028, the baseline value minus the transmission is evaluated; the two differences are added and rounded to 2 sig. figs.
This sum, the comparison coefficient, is -0.12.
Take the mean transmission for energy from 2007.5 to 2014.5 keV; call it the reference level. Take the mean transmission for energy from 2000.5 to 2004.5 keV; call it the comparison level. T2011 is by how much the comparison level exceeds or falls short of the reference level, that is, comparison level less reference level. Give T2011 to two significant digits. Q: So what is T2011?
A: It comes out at -0.41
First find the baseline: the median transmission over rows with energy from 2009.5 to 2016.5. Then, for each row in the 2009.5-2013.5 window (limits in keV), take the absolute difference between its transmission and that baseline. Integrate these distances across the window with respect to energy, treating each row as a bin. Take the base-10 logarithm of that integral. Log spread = -1.2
